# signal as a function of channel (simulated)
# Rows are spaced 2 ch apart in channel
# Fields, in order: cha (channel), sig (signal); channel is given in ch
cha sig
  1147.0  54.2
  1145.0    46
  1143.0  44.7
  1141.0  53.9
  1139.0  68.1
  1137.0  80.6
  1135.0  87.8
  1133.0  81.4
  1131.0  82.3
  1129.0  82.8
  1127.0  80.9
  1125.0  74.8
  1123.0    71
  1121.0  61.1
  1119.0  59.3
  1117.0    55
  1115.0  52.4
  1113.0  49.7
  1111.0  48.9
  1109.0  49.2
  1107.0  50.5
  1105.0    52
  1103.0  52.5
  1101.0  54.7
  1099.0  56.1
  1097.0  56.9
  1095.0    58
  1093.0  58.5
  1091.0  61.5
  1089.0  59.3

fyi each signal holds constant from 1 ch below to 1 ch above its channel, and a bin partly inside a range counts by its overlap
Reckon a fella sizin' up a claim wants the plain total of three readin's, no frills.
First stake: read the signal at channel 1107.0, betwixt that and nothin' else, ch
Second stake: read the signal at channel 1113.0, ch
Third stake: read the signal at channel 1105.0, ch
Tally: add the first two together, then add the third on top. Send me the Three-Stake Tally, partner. 152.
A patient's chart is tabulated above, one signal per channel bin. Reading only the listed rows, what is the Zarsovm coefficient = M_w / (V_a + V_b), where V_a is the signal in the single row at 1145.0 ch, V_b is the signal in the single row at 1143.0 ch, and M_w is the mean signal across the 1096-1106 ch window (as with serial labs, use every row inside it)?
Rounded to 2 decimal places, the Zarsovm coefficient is 0.60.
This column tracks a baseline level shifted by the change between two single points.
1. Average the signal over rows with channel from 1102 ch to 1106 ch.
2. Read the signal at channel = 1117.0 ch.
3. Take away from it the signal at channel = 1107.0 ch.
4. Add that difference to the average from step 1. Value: 57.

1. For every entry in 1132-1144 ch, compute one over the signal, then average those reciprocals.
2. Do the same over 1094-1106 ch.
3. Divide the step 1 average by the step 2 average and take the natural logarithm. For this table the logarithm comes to -0.17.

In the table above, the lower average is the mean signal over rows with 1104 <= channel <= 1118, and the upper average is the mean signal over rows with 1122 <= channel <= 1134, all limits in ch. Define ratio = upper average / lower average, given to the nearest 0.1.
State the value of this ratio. 1.5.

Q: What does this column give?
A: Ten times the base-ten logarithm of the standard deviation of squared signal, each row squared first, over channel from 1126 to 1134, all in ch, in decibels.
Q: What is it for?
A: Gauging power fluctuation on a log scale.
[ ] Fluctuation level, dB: 21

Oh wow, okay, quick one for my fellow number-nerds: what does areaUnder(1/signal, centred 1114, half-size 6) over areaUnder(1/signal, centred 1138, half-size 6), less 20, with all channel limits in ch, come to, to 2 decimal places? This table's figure -18.75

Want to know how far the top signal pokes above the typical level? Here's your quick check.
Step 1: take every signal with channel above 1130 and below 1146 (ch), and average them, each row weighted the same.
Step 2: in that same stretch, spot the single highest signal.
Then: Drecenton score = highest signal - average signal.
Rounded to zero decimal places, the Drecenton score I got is 20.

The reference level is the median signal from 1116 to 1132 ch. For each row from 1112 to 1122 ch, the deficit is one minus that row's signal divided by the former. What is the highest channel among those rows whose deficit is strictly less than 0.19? 1121.0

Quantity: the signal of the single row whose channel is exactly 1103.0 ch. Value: 52.5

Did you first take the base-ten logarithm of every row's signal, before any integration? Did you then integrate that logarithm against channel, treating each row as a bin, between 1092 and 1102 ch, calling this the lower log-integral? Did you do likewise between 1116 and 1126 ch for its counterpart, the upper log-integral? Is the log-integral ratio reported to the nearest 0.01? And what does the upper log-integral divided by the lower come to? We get 1.03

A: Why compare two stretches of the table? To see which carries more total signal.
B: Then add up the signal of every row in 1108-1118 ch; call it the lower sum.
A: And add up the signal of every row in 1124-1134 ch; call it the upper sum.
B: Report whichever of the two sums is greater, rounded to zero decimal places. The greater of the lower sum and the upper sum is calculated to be 402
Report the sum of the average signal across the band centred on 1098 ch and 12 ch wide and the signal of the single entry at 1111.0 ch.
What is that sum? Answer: 105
